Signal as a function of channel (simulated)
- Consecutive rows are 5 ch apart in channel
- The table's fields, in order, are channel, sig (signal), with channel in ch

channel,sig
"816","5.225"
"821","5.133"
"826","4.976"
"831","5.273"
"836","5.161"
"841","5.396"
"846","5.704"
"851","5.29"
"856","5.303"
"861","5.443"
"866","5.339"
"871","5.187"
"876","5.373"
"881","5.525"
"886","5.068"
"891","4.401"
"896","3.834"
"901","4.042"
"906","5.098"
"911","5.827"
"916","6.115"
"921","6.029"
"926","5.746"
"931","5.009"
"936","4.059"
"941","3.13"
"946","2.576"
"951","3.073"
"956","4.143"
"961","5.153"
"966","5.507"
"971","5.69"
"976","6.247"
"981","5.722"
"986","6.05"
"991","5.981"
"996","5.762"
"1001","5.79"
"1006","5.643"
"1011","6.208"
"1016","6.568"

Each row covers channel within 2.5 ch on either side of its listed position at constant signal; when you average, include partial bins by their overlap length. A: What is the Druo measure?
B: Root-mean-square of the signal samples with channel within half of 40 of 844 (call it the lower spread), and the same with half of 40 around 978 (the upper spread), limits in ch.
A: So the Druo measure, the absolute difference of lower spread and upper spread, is 0.45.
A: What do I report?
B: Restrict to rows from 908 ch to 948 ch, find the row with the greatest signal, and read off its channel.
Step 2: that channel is 916 ch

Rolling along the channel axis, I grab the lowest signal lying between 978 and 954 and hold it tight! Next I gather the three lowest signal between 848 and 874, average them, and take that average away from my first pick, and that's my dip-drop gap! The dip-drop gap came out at -1.1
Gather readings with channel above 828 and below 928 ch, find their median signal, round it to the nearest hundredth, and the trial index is 5.32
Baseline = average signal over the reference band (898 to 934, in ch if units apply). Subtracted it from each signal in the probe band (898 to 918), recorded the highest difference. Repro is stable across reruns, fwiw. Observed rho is 0.7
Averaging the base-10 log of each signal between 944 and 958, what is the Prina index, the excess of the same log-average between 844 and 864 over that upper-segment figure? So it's 0.23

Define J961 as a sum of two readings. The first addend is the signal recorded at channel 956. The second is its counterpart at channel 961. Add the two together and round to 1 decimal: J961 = 9.3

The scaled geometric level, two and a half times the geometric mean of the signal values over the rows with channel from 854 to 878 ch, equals 13.3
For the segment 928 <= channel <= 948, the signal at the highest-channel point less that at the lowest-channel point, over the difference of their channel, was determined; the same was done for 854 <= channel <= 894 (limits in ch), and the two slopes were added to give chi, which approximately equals -0.188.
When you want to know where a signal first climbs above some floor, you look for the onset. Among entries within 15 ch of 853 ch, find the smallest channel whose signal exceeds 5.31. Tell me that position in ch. 841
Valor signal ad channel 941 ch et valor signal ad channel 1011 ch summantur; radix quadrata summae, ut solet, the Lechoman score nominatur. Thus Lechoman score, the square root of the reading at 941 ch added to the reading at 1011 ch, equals 3.06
